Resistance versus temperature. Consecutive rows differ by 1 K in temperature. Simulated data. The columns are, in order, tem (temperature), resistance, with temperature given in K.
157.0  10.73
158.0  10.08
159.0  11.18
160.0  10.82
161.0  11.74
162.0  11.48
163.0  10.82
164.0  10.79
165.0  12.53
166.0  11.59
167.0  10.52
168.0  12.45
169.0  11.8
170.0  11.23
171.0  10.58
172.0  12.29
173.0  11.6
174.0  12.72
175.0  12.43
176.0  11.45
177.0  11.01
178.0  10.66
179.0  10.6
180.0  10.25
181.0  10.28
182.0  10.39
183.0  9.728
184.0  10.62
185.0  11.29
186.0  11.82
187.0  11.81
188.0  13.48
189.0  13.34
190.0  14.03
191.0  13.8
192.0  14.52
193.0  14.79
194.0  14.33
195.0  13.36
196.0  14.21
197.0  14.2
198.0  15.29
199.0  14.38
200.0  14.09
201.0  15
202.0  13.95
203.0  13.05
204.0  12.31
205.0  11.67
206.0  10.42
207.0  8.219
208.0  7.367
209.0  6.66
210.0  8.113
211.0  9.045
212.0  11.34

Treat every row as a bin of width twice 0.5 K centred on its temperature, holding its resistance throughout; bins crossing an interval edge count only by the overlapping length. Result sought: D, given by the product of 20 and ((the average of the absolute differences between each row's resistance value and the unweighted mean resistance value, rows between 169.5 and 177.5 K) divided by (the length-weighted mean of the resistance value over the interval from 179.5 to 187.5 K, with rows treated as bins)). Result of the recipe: 1.14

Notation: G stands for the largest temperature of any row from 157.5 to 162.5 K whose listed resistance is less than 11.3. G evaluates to 160.0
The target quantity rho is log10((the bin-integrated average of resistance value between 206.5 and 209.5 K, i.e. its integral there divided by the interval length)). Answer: 0.87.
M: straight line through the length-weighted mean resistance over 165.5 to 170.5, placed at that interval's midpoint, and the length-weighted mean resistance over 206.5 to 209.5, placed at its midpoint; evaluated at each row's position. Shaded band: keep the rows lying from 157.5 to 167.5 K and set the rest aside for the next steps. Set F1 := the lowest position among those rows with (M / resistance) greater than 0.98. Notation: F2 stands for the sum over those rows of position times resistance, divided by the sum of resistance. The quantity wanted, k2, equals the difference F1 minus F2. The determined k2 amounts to -4.6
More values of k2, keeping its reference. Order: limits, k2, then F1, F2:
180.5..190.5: -4.8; 181.0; 185.8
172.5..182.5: 0.7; 178.0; 177.3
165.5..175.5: -4.6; 166.0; 170.6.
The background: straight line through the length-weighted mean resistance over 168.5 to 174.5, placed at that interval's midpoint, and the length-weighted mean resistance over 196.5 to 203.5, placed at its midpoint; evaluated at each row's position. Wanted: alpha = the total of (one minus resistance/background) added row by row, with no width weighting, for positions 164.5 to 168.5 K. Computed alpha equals -0.2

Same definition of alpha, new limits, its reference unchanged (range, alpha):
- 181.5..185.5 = 0.7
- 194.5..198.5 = -0.1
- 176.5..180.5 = 0.6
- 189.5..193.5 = -0.2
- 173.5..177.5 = 0.1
